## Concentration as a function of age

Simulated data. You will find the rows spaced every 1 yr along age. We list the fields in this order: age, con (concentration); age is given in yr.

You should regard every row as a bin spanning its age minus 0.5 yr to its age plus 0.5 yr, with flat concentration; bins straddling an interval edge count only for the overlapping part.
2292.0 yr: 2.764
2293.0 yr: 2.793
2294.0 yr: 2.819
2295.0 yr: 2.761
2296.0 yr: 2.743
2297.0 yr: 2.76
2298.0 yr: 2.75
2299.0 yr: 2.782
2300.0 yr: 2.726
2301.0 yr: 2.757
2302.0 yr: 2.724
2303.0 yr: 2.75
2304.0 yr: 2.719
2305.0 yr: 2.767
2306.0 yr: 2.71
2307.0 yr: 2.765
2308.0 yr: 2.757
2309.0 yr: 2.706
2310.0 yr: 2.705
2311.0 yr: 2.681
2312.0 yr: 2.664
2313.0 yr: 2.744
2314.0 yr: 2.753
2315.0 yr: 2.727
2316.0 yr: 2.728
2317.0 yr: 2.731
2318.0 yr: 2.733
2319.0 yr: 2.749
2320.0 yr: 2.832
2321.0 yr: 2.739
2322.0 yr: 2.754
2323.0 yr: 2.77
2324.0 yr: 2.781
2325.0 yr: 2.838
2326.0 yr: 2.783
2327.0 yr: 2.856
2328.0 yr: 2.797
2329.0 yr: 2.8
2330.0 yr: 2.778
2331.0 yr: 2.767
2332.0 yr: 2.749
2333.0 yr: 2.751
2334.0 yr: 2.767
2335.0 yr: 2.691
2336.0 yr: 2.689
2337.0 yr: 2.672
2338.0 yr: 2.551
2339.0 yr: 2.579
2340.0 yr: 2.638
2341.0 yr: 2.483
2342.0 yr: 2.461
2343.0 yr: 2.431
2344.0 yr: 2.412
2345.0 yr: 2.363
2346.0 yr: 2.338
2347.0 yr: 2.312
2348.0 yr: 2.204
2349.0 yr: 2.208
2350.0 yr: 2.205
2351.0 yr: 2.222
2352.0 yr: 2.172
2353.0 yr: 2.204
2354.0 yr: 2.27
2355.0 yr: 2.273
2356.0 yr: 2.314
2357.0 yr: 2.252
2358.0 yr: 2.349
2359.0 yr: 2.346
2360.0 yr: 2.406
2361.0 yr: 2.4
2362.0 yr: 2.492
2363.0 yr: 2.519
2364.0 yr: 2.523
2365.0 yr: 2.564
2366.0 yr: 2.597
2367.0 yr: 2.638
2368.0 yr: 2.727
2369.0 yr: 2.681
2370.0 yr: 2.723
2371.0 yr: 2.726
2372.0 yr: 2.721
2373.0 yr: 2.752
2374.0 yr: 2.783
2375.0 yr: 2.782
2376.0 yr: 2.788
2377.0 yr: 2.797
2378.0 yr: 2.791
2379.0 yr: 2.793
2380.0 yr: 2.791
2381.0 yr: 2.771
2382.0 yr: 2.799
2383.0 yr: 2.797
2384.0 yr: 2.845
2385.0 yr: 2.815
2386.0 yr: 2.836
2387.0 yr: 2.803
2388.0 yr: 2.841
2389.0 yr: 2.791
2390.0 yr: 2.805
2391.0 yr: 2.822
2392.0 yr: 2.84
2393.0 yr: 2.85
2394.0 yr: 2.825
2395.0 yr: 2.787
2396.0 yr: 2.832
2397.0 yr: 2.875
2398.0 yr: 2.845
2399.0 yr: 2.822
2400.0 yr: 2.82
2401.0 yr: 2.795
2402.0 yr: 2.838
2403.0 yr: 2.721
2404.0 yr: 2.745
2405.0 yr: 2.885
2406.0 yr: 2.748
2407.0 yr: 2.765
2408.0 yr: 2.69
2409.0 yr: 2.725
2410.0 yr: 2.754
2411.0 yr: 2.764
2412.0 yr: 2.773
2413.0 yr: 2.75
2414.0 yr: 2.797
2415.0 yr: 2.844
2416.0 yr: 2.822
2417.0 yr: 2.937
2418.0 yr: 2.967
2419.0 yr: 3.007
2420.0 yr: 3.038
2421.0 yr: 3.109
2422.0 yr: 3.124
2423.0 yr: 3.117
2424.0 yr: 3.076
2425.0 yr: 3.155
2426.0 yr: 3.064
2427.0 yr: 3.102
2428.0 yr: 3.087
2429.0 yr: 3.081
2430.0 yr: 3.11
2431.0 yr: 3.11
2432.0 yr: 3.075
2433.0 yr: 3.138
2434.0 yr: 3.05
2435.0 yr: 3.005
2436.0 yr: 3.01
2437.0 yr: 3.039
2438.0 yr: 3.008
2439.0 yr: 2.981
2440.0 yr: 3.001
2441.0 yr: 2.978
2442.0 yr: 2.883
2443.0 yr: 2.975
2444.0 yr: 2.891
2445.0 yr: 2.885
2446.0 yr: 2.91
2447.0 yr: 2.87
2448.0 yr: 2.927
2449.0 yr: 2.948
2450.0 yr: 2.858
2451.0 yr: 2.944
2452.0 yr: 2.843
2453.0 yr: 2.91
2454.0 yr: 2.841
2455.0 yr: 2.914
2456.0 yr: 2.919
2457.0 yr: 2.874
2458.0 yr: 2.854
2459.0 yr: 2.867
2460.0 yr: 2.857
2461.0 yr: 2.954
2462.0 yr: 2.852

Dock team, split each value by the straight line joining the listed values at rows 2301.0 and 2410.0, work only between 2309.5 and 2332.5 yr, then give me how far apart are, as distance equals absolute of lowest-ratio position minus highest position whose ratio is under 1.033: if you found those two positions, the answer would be 20 yr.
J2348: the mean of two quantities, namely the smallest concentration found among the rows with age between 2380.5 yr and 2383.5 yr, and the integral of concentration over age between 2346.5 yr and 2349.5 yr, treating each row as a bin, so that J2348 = 4.75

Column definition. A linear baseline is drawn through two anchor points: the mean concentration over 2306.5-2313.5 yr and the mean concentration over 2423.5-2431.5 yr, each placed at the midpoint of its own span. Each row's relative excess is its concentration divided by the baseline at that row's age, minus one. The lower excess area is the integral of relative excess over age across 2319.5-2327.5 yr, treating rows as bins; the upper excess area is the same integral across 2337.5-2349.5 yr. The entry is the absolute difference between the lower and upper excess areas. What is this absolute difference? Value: 1.8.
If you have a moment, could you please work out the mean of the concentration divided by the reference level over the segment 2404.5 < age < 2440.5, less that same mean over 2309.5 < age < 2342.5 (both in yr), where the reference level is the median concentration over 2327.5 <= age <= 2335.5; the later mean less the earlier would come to 0.088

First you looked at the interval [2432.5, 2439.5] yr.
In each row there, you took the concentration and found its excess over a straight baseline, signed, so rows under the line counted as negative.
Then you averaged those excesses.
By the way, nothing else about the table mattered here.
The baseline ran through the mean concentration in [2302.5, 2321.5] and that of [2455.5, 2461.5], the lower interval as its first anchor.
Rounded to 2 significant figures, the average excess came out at 0.17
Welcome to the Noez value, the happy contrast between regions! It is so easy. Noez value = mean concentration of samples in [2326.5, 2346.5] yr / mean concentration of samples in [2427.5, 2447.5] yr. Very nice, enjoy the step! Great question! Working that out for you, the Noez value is 0.87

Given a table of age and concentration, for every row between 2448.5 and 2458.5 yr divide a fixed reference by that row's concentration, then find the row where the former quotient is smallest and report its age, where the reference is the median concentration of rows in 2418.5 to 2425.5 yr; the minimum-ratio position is 2449.0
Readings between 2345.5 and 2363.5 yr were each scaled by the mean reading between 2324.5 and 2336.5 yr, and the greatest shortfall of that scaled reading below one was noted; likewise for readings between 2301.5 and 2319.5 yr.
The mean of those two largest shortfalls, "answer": 0.13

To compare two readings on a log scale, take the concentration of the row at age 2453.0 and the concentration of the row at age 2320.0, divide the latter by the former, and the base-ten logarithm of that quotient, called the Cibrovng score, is -0.012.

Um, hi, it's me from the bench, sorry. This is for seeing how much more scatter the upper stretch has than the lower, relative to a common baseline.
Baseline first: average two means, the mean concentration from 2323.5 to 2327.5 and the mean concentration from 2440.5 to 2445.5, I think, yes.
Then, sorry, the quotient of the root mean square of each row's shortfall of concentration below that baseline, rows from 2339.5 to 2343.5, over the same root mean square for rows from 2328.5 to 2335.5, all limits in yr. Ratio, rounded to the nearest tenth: 3.2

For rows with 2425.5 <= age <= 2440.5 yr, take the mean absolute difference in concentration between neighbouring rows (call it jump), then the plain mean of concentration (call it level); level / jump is 99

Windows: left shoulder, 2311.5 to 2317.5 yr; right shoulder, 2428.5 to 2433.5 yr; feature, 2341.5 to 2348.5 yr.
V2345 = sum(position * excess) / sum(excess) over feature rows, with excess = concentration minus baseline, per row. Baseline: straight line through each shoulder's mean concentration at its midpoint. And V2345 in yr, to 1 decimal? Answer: 2345.4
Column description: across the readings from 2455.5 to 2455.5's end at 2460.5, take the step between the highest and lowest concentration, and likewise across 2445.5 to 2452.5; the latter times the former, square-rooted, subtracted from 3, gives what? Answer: 2.92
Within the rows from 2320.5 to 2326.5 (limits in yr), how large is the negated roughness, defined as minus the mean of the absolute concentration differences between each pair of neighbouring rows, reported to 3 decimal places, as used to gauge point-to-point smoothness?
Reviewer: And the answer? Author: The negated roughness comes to -0.031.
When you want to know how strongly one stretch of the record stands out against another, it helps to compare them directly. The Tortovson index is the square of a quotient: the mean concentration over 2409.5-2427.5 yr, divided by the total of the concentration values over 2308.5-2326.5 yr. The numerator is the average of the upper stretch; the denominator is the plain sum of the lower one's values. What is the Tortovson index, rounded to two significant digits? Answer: 0.0036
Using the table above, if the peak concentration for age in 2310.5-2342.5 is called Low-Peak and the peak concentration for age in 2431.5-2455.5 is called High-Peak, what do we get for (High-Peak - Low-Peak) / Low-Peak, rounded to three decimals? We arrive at 0.099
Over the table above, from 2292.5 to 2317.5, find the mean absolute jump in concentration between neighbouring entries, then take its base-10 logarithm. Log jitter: -1.52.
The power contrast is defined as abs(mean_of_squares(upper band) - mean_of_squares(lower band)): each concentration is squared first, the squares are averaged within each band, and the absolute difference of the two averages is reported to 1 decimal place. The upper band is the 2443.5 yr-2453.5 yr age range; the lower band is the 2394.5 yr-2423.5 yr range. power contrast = 0.3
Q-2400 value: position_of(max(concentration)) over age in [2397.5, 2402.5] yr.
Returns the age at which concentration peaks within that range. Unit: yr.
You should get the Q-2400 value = 2398.0 yr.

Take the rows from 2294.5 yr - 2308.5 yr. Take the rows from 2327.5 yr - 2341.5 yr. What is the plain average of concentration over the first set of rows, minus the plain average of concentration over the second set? 0.1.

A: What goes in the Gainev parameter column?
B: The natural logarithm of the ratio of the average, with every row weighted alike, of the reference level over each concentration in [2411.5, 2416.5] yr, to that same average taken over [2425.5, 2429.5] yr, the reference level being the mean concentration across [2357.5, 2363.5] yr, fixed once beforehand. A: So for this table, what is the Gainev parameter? 0.10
